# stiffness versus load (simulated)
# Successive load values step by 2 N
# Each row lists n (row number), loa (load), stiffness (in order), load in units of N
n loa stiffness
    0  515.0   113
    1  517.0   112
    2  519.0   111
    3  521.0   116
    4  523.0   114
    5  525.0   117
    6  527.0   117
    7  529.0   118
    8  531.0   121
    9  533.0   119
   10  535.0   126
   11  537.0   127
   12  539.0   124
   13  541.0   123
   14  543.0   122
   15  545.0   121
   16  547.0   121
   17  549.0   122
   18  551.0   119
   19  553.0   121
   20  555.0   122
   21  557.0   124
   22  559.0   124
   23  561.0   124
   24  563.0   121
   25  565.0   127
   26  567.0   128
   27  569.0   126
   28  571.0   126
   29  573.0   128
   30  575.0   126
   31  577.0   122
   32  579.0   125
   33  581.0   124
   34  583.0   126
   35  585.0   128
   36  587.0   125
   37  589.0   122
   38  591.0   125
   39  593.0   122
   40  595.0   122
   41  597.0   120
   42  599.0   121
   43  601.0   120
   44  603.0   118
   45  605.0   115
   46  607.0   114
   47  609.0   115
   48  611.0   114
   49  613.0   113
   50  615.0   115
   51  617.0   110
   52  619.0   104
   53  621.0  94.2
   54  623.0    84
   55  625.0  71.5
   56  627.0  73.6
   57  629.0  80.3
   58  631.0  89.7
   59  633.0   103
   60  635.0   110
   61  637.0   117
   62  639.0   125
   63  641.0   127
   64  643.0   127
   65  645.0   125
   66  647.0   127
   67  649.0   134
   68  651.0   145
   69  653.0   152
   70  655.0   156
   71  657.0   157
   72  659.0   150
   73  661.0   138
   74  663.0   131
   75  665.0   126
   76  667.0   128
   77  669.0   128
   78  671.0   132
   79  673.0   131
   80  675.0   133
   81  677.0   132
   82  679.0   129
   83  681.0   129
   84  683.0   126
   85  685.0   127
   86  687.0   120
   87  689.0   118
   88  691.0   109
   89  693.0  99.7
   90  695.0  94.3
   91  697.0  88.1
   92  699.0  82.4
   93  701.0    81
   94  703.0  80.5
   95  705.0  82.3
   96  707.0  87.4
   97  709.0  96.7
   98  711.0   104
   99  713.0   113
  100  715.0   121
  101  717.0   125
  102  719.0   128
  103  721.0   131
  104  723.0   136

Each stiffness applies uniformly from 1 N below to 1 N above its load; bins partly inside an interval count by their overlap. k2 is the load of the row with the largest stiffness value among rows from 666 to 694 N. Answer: 675.0 N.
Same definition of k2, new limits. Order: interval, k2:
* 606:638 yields 637.0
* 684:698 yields 685.0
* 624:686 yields 657.0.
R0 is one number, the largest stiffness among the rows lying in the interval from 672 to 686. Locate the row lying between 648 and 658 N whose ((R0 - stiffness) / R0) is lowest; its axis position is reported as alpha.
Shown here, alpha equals 657.0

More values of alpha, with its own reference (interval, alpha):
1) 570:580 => 573.0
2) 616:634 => 617.0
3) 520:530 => 529.0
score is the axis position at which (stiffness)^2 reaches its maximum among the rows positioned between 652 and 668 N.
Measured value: 657.0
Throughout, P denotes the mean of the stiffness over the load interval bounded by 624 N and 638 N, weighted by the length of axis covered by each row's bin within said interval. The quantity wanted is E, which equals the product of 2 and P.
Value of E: 184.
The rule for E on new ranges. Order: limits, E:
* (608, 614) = 228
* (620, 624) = 178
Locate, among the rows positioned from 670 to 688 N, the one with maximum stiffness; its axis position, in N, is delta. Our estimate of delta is 675.0 N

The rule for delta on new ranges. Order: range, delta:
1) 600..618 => 601.0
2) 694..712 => 711.0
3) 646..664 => 657.0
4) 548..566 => 565.0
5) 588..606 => 591.0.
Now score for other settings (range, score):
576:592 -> 585.0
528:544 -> 537.0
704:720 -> 719.0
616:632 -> 617.0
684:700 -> 685.0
